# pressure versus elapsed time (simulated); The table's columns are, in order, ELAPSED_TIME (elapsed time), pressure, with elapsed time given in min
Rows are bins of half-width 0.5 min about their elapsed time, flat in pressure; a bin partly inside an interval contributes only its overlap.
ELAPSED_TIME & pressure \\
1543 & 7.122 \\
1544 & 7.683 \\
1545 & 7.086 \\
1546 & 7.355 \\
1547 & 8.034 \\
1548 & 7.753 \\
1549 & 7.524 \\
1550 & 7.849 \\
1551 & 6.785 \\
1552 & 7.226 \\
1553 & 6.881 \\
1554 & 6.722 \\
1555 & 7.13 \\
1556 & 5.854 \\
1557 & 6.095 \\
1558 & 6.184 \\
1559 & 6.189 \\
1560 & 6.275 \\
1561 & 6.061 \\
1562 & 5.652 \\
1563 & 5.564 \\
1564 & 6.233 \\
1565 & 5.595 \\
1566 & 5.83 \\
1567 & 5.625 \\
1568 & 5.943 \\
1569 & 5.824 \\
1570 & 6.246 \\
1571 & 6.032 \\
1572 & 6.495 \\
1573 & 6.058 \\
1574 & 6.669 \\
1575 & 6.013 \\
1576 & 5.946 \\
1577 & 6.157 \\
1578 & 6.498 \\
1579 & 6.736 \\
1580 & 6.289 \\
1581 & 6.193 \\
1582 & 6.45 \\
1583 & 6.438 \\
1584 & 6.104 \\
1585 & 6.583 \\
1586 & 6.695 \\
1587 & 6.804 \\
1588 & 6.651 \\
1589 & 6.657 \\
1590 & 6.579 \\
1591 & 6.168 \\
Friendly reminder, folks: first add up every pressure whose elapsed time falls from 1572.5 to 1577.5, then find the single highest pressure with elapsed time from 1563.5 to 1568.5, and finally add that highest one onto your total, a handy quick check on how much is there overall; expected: 37.1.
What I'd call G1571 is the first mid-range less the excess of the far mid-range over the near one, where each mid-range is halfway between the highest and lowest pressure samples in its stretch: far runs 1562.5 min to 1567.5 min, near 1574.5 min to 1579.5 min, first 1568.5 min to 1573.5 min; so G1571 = 6.6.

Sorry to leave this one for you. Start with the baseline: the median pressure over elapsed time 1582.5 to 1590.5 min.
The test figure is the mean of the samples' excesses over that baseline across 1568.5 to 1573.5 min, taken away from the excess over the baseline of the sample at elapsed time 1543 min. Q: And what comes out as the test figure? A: 1.0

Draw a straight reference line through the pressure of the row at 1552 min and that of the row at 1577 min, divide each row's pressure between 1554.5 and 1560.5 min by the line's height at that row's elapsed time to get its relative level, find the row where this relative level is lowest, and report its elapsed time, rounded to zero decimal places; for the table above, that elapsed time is 1556 min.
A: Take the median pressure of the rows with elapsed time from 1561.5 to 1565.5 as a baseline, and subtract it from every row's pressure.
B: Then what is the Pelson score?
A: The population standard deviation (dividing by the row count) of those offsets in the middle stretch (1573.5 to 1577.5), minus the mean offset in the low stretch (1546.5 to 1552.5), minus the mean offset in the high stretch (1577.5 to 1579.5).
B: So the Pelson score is -2.6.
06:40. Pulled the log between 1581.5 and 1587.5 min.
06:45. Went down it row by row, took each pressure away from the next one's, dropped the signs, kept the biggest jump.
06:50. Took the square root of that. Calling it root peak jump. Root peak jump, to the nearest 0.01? 0.69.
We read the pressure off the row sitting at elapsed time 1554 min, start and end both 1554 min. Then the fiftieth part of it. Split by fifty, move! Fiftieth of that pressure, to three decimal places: 0.134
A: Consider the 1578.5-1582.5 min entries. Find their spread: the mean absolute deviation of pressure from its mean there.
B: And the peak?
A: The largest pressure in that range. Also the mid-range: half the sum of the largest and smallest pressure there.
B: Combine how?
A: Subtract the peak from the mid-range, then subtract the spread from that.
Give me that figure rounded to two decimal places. -0.45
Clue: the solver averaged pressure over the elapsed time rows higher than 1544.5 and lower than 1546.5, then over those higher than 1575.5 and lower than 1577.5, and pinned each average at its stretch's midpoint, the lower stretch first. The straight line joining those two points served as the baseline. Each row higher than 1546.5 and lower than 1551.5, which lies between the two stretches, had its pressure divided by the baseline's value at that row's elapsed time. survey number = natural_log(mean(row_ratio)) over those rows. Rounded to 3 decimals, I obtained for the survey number 0.068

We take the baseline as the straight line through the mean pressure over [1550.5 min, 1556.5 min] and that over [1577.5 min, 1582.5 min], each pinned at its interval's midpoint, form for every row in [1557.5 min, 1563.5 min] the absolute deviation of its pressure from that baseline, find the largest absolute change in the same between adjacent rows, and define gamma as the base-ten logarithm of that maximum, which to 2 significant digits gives -0.40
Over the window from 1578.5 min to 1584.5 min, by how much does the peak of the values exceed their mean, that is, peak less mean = 0.37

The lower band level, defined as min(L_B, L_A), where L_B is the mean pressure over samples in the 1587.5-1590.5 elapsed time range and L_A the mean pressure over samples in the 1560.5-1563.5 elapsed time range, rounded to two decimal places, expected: 5.76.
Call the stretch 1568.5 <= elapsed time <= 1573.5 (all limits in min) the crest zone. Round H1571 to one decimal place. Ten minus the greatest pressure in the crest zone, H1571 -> 3.5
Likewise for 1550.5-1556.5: 2.8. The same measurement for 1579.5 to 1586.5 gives 3.3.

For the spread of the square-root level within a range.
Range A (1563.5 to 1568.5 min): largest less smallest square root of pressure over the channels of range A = 0.131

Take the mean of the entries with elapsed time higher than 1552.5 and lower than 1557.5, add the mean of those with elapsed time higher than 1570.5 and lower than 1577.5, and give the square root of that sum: 3.57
